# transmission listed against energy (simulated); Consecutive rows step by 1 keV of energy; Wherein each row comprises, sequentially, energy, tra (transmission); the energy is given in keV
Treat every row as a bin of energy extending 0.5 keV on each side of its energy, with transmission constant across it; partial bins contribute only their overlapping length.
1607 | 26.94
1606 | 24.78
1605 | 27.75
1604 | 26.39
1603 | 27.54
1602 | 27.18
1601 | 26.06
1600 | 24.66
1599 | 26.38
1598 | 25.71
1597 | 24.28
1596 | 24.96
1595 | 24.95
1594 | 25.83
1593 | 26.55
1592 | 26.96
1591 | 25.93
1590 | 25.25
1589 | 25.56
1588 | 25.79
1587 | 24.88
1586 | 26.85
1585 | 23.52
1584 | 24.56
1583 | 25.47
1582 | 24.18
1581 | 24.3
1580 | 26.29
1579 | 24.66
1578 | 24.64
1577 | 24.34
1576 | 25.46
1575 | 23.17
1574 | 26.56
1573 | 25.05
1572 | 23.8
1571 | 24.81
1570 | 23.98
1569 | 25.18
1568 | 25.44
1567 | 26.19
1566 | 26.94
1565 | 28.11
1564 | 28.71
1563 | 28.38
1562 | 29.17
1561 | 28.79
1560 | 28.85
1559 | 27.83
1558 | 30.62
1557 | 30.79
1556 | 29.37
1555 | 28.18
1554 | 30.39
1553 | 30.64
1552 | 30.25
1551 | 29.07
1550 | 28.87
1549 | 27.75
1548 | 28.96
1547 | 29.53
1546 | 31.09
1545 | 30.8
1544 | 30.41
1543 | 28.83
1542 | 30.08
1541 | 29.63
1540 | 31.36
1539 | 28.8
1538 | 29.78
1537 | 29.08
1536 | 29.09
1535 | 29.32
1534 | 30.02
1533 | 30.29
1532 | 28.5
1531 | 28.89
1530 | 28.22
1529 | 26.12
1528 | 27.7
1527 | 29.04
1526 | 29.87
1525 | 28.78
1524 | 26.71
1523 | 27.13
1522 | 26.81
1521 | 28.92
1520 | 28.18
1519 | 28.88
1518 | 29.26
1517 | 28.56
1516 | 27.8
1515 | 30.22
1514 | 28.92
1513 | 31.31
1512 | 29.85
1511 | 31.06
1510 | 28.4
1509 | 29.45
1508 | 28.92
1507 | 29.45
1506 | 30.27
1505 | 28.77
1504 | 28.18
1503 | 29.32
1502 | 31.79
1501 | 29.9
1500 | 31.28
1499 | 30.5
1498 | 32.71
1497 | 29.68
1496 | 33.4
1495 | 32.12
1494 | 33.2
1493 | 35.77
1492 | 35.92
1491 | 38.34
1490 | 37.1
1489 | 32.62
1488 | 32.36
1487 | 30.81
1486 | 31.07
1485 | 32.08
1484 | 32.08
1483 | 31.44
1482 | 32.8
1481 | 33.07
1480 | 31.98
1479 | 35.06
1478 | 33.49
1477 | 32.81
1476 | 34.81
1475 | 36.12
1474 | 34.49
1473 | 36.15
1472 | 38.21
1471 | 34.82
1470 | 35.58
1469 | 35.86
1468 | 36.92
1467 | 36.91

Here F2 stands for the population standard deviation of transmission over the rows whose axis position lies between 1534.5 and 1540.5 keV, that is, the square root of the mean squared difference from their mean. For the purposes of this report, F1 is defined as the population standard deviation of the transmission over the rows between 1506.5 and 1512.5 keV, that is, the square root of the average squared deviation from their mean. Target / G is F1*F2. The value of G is 0.7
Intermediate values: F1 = 0.83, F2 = 0.9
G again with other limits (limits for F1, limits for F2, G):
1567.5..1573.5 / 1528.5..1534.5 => 0.8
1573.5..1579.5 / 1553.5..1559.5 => 1.2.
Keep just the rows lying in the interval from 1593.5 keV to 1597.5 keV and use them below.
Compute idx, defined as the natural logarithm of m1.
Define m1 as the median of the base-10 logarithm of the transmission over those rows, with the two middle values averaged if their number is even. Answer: 0.334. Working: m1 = 1.397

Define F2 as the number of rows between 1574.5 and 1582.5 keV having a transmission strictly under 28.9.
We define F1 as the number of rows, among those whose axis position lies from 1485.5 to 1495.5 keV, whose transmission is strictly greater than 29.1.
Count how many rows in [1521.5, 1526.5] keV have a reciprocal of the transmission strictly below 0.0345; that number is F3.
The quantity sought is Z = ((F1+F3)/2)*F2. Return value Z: 44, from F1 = 10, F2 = 8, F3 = 1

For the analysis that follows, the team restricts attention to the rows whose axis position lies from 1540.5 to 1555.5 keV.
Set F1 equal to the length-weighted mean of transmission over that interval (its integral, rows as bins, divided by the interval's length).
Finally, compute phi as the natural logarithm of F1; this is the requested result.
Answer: 3.39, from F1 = 29.6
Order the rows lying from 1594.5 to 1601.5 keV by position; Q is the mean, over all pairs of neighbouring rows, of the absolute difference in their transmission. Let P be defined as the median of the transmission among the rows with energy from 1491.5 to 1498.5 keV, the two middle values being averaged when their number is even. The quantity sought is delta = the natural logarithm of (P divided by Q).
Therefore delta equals 3.52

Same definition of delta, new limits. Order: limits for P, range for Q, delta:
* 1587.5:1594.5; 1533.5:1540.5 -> 3.40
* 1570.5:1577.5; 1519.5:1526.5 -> 3.09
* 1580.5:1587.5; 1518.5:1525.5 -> 3.14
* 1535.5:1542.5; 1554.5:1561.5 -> 3.29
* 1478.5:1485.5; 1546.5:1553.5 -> 3.72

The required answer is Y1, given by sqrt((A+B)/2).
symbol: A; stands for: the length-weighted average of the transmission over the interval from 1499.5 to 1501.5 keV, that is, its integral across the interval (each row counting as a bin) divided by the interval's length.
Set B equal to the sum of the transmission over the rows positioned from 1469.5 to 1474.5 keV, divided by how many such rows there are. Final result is 5.76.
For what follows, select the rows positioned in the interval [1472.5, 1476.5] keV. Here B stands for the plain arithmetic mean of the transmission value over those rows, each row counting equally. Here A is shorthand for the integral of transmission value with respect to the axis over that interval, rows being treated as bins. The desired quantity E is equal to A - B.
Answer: 106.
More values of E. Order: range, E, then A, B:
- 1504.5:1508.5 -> 88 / 117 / 29.4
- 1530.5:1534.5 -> 88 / 118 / 29.4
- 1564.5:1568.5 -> 80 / 107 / 26.7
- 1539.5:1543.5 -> 90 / 120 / 30.0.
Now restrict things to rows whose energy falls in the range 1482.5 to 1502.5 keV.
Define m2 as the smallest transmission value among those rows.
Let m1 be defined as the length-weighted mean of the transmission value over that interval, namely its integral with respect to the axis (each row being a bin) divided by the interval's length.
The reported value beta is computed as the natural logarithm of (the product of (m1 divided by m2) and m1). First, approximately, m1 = 32.7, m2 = 29.68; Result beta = 3.58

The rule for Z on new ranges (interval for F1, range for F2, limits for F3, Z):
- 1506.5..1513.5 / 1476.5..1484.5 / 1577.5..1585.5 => 0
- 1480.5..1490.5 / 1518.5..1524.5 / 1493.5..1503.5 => 50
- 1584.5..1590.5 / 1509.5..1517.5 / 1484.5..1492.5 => 12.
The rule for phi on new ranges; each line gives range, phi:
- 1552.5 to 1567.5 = 3.36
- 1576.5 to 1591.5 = 3.22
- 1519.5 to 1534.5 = 3.34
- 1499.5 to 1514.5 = 3.39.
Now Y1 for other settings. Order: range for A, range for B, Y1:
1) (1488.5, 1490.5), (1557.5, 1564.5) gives 5.65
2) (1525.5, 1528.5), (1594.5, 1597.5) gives 5.18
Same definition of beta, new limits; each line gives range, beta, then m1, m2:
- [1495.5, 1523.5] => 3.49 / 29.6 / 26.81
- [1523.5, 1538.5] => 3.46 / 28.8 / 26.12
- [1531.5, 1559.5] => 3.45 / 29.6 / 27.75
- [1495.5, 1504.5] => 3.51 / 30.8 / 28.18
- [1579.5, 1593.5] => 3.31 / 25.4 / 23.52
